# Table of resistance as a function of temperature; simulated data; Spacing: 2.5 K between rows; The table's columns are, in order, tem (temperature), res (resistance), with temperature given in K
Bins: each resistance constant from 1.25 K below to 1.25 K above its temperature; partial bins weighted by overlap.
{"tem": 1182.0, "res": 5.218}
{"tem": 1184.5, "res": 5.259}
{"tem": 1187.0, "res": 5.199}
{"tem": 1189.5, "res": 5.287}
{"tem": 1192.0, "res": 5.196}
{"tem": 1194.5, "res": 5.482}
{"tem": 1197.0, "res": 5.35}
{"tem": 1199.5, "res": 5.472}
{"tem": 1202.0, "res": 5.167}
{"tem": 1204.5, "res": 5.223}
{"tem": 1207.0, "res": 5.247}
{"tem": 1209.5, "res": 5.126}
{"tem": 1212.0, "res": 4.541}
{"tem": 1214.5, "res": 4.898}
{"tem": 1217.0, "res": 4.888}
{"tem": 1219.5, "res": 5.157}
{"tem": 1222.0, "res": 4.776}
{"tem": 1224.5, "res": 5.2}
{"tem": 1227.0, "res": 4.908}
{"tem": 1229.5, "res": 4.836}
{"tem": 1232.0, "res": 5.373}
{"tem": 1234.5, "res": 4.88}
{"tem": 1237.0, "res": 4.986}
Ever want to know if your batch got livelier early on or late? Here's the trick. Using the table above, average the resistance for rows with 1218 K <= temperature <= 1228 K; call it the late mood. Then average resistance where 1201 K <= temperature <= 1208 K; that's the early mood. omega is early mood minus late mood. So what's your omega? 0.20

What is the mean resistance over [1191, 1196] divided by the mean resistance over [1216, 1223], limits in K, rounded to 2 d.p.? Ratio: 1.08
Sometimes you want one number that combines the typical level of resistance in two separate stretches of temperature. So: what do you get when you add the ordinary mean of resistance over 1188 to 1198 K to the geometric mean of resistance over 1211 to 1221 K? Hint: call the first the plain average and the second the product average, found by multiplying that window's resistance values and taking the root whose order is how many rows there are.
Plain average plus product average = 10.2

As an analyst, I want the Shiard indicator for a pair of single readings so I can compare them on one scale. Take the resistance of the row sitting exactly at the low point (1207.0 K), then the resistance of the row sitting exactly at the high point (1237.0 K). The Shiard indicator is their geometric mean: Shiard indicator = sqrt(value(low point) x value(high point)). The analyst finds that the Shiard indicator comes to 5.11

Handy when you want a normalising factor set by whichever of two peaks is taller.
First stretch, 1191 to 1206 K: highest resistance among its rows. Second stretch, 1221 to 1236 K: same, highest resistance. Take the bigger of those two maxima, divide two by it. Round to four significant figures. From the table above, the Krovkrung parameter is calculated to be 0.3648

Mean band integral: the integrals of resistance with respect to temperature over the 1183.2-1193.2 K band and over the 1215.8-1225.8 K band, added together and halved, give 51.2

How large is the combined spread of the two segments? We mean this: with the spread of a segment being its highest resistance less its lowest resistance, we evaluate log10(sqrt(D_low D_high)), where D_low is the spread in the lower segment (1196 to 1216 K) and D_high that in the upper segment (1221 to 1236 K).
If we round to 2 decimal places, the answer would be -0.13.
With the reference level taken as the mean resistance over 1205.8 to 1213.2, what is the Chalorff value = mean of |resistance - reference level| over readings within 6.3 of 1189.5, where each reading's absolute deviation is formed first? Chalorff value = 0.31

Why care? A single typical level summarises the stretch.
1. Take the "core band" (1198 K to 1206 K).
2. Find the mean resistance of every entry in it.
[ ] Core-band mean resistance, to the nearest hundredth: 5.29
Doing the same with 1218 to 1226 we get 5.04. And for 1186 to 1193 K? 5.23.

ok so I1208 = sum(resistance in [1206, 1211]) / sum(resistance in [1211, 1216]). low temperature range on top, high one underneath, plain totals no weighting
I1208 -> 1.10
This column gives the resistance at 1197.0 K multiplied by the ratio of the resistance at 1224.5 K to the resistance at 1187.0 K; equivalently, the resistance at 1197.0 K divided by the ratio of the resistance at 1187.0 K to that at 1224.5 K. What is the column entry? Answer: 5.35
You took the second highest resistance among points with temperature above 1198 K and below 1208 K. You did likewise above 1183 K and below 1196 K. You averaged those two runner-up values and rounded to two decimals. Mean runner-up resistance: 5.27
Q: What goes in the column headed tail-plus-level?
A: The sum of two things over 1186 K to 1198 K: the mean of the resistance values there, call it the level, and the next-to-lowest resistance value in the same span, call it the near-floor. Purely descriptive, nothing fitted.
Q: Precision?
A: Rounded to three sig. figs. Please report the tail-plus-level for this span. 10.5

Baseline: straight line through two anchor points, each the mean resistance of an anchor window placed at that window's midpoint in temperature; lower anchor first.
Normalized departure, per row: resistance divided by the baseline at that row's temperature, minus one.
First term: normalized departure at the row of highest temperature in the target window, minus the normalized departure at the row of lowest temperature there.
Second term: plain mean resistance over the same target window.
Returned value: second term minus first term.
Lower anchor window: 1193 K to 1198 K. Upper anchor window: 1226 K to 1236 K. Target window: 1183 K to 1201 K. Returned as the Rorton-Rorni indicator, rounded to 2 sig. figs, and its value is 5.2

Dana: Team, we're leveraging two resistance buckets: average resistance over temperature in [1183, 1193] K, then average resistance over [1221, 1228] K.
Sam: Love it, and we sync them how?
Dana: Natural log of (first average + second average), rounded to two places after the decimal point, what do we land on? 2.32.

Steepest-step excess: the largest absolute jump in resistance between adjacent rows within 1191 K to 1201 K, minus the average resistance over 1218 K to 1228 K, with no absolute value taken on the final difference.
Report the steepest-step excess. -4.72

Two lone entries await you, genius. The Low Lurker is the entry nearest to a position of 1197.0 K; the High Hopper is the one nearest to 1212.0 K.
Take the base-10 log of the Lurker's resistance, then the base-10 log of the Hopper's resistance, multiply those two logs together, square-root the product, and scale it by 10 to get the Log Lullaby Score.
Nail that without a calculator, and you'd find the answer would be 6.92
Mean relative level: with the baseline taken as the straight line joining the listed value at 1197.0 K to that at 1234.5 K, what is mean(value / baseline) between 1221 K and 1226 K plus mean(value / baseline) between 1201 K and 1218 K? 1.96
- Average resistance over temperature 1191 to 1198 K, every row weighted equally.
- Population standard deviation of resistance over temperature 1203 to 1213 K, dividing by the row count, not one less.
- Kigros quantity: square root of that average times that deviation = 1.24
